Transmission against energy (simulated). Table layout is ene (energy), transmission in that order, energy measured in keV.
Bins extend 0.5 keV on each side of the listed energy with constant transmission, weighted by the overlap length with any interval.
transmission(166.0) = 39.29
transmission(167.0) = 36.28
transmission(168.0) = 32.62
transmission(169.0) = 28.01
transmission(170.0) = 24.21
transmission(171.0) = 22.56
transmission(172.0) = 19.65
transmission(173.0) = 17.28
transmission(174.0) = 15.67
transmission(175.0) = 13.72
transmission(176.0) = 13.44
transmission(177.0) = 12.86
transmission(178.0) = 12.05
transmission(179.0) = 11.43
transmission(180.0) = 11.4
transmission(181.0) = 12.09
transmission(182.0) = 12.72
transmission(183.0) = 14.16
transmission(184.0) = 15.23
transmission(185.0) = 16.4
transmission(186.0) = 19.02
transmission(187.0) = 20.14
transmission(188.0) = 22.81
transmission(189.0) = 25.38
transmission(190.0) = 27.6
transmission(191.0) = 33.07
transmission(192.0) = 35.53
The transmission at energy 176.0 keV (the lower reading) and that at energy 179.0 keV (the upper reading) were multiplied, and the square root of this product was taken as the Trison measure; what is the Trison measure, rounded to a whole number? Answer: 12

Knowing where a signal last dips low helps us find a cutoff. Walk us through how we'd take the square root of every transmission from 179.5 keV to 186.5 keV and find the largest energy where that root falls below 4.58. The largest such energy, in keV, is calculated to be 186.0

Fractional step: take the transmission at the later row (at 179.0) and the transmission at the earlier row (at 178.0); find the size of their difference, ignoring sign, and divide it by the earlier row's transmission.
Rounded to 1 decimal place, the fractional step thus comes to 0.1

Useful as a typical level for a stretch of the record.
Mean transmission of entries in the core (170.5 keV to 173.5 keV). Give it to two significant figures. 20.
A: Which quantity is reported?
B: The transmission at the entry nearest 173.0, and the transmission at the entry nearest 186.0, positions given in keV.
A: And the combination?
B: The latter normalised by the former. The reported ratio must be 1.1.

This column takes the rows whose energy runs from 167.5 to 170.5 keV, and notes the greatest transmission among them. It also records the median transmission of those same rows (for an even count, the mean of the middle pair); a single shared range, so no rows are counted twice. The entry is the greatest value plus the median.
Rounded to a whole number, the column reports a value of 61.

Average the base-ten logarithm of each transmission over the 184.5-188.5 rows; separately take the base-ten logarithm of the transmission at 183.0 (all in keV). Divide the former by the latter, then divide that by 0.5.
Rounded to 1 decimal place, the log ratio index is 2.2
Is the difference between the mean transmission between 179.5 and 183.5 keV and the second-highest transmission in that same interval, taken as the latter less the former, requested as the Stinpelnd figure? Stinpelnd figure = 0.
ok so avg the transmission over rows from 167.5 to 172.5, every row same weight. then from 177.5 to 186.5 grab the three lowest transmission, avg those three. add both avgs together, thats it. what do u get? 37.0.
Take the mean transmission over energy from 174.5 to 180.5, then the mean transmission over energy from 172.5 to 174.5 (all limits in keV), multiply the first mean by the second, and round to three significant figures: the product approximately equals 206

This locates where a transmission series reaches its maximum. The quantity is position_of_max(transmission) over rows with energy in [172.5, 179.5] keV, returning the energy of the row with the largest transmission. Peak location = 173.0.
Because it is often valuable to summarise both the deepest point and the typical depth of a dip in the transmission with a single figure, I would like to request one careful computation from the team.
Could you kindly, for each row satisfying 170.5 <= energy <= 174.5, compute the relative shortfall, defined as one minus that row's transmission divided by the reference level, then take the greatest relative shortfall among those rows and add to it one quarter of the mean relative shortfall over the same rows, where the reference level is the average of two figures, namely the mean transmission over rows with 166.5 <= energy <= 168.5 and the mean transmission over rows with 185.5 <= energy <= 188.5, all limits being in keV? 0.51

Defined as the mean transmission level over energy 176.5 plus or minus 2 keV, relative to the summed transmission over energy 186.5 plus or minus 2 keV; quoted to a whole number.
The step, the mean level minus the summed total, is -65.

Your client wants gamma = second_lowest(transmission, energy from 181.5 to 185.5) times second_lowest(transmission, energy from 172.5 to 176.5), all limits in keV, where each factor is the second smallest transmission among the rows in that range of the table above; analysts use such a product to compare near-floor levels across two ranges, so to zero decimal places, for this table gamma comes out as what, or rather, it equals 194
